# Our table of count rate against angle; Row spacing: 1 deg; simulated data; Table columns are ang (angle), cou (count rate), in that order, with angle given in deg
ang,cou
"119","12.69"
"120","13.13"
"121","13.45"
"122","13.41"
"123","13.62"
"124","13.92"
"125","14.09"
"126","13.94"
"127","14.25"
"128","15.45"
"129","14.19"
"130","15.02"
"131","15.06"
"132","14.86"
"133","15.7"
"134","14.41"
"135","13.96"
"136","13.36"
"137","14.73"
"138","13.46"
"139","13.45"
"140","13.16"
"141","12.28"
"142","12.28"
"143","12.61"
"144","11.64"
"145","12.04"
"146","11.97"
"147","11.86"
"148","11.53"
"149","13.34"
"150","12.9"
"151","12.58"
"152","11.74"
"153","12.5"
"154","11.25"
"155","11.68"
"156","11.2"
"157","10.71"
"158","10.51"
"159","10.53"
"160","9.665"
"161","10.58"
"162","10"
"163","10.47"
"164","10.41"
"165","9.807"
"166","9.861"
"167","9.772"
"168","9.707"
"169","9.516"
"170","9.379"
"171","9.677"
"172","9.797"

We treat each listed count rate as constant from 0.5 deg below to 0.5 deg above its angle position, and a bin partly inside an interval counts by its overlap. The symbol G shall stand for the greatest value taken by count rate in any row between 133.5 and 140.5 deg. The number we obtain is 14.73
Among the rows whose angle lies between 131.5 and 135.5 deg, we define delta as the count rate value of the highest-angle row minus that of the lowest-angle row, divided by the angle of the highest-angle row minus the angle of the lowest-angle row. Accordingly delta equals -0.30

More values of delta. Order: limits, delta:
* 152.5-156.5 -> -0.43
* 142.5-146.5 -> -0.21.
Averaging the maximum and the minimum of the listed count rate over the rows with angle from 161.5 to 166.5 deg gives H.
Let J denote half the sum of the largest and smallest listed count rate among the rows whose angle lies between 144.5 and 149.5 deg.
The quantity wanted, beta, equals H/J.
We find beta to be 0.8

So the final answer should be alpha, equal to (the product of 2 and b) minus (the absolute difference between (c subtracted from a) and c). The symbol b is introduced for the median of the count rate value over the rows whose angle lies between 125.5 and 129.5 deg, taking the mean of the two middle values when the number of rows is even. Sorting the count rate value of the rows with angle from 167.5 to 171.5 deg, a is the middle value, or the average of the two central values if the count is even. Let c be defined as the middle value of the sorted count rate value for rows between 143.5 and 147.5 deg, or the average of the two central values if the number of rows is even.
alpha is 14.2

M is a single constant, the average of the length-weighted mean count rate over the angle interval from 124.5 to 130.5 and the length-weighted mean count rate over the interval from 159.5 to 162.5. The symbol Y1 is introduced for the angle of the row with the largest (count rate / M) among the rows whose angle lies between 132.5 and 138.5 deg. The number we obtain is 133 deg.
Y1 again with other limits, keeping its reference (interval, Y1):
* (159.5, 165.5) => 161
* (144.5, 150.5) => 149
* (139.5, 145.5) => 140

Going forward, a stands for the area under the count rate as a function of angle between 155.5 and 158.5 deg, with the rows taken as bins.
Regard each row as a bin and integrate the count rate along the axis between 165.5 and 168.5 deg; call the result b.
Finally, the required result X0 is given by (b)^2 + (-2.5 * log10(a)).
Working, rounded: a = 32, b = 29.3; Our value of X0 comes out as 857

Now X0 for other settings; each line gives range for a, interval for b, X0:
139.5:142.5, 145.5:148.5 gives 1246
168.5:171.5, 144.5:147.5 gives 1283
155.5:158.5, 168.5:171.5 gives 813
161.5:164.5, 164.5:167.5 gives 863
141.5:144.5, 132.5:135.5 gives 1938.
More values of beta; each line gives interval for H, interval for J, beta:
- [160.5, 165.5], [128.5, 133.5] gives 0.7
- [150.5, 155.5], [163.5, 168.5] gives 1.2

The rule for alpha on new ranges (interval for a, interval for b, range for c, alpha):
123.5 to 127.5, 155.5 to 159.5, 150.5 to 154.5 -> 11.0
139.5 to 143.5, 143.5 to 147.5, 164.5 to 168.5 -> 16.7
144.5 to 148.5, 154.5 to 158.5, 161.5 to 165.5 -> 13.4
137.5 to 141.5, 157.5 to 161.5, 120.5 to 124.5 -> 7.3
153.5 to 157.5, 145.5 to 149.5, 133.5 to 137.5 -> 6.7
